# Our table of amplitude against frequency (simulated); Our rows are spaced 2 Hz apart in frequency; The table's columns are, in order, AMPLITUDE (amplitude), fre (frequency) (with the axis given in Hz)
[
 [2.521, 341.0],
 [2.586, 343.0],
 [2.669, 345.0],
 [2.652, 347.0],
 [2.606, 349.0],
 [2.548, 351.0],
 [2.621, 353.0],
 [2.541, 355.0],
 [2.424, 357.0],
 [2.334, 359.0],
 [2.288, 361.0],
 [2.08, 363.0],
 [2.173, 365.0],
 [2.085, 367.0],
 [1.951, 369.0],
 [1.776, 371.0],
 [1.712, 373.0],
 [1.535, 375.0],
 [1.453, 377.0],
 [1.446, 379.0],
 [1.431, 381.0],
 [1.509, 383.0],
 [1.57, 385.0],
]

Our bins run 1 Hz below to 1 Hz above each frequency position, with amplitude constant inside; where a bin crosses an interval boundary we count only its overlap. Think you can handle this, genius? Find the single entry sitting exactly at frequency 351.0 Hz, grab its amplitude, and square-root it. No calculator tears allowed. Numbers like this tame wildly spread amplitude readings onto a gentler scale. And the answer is 1.60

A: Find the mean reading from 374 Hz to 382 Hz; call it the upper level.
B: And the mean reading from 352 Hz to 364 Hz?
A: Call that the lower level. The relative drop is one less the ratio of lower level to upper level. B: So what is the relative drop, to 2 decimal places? -0.62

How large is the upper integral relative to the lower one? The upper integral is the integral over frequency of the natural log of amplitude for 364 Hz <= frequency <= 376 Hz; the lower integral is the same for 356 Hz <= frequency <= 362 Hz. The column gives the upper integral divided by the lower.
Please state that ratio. 1.5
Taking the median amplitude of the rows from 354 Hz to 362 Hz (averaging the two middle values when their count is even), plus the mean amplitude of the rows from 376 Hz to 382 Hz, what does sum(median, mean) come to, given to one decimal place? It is 3.8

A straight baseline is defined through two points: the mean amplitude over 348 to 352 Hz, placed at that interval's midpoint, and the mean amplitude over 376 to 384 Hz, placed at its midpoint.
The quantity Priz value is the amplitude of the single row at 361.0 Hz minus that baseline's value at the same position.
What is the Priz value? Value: 0.12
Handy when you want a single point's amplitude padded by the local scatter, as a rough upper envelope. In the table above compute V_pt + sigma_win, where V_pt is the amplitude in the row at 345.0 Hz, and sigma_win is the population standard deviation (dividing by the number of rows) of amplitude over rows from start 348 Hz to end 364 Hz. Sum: 2.84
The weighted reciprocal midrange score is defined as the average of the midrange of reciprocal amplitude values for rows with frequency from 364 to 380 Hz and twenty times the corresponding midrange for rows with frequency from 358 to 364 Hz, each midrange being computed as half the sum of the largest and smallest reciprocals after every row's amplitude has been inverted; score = 4.8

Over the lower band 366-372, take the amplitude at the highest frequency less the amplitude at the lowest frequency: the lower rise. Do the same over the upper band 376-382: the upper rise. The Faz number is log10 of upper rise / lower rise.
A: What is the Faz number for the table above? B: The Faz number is -1.1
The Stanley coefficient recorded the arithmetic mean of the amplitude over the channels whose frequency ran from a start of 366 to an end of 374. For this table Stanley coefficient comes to 1.9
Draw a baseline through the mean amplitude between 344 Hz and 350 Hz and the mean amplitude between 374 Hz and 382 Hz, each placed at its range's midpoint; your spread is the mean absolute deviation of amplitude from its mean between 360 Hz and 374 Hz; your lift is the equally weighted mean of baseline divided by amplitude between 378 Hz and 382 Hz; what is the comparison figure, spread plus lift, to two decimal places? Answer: 1.13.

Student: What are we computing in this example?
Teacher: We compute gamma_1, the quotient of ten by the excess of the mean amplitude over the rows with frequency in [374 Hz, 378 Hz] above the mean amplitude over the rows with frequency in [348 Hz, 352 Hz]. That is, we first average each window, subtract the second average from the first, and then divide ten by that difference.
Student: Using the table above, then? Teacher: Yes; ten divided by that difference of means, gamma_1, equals -9.2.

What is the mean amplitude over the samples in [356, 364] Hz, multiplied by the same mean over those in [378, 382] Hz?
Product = 3.3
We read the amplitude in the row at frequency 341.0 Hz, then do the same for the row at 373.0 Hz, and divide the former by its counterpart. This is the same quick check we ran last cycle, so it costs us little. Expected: 1.47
